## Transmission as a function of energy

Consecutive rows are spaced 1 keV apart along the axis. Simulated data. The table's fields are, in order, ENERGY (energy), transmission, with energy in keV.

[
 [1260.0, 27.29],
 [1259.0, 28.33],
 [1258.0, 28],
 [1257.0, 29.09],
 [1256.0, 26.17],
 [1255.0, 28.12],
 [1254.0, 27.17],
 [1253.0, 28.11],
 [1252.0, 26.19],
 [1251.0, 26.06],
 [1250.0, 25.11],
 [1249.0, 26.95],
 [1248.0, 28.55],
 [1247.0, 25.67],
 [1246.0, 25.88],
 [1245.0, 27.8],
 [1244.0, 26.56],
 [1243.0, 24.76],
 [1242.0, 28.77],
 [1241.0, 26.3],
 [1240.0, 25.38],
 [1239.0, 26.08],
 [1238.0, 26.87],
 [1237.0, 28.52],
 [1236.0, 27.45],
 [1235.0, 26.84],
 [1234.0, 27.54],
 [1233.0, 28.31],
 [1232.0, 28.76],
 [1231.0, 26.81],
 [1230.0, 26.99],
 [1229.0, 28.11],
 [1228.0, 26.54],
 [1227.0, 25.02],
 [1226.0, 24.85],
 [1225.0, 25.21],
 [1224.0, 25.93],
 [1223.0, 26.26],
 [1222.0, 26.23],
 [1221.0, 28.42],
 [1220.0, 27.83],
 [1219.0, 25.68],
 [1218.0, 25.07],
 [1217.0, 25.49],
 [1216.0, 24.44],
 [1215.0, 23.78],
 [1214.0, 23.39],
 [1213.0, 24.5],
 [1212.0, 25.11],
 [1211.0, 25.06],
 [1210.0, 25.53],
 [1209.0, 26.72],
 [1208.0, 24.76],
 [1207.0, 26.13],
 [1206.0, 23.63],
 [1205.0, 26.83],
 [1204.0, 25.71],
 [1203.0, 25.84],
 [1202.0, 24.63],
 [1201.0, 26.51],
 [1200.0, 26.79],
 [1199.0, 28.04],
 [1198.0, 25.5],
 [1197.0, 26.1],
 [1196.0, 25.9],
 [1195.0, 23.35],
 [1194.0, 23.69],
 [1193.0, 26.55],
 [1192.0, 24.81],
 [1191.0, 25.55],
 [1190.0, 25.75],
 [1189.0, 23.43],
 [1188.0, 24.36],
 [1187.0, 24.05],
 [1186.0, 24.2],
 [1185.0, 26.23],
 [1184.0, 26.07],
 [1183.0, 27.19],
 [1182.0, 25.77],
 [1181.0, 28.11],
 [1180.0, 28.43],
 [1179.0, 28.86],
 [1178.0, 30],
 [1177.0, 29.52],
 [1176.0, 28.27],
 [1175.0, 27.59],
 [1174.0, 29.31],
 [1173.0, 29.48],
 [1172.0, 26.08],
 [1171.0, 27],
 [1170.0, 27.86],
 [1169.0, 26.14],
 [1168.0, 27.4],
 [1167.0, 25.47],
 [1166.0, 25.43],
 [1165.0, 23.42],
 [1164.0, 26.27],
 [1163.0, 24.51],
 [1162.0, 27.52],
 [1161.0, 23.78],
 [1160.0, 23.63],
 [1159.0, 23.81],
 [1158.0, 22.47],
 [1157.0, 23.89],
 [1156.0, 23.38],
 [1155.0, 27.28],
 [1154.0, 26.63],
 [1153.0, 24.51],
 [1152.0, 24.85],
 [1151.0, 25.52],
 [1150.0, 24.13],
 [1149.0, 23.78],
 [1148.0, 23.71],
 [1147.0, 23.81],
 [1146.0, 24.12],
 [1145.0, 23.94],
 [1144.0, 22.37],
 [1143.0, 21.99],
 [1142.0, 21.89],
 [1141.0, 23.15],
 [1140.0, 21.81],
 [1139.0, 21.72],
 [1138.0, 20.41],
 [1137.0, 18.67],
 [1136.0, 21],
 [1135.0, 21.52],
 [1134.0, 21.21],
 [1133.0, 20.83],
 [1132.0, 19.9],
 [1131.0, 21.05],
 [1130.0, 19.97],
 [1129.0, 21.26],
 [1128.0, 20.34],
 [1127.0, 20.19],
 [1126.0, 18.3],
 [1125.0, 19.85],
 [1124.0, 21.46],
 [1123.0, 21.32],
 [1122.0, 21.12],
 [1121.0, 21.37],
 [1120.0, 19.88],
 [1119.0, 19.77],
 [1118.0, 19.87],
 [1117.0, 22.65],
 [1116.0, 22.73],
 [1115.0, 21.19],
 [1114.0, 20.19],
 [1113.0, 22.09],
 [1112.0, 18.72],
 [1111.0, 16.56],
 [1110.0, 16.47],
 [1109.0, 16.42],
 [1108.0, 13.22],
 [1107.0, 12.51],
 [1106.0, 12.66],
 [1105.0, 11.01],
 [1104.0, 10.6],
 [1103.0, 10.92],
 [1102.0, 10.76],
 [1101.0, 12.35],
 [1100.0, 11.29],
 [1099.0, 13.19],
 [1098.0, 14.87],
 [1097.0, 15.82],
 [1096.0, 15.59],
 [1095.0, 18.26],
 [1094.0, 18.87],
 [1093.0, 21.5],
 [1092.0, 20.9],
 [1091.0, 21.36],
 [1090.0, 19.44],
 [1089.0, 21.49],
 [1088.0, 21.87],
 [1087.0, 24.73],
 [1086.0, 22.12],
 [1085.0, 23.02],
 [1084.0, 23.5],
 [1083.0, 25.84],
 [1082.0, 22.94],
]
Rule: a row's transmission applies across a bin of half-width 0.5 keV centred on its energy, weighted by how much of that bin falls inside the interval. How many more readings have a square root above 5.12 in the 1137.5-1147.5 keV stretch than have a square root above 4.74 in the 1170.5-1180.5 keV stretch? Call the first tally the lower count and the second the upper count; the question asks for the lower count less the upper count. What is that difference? -10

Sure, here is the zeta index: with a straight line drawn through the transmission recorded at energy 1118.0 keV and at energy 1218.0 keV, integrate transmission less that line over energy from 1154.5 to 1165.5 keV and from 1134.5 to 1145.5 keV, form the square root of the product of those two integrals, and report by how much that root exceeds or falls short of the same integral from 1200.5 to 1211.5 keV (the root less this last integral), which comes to 2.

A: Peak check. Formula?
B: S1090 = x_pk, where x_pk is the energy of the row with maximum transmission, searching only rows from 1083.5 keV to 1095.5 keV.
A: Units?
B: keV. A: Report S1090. 1087.0 keV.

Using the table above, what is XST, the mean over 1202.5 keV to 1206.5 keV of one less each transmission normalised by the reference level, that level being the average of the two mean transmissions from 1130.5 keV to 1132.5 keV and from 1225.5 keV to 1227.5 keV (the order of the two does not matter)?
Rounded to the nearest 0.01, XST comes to -0.12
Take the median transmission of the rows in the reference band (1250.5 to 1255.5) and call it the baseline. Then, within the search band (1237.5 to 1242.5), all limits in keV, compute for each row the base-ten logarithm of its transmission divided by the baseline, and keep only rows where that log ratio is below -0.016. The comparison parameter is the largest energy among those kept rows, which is 1240.0 keV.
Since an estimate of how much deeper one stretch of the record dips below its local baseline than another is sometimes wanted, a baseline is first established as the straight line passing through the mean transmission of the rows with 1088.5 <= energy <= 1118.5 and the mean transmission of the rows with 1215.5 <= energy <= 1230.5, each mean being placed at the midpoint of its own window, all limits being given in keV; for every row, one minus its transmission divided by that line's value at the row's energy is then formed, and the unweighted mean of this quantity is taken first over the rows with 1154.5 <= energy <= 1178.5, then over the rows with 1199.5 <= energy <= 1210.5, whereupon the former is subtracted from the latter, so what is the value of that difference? 0.17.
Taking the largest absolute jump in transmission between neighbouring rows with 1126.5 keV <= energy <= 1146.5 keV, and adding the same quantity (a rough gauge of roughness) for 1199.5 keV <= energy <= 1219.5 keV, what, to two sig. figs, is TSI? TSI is 5.5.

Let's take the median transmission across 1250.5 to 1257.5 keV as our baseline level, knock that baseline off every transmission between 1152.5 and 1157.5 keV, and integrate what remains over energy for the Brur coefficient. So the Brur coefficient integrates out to -10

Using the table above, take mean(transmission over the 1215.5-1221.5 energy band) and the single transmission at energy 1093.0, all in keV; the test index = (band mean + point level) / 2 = 24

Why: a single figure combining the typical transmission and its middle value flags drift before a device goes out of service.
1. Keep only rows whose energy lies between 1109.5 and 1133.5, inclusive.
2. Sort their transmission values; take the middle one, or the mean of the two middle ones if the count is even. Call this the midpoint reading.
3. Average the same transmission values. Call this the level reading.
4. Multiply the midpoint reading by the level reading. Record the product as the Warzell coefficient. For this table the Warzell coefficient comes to 411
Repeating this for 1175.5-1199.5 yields 682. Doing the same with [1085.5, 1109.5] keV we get 256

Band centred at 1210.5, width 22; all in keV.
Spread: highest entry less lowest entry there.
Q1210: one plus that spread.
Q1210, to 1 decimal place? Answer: 6.0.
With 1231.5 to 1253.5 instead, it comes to 5.0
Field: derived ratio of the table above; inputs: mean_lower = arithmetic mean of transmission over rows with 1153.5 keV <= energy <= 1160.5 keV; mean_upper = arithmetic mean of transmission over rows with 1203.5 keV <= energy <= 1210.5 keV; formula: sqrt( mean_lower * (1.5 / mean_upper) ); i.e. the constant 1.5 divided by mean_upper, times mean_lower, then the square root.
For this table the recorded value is 1.20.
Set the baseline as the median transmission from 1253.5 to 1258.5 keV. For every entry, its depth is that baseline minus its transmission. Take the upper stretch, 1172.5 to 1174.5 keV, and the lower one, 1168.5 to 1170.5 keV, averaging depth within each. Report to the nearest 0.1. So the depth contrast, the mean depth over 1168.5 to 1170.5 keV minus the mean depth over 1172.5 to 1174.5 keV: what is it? 2.4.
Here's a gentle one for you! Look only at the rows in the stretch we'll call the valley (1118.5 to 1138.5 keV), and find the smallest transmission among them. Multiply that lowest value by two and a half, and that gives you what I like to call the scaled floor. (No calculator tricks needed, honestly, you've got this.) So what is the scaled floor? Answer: 46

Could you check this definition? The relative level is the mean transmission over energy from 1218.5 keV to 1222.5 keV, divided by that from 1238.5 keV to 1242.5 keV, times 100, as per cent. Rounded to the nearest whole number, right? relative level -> 102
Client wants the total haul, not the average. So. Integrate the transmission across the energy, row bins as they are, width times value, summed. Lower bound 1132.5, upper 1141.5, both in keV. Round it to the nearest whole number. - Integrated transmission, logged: 190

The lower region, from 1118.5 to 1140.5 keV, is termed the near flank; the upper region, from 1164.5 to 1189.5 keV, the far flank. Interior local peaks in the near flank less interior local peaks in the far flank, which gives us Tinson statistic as -2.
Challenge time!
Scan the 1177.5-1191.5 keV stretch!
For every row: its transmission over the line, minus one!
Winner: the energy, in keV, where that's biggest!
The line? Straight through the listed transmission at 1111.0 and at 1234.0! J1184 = 1178.0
